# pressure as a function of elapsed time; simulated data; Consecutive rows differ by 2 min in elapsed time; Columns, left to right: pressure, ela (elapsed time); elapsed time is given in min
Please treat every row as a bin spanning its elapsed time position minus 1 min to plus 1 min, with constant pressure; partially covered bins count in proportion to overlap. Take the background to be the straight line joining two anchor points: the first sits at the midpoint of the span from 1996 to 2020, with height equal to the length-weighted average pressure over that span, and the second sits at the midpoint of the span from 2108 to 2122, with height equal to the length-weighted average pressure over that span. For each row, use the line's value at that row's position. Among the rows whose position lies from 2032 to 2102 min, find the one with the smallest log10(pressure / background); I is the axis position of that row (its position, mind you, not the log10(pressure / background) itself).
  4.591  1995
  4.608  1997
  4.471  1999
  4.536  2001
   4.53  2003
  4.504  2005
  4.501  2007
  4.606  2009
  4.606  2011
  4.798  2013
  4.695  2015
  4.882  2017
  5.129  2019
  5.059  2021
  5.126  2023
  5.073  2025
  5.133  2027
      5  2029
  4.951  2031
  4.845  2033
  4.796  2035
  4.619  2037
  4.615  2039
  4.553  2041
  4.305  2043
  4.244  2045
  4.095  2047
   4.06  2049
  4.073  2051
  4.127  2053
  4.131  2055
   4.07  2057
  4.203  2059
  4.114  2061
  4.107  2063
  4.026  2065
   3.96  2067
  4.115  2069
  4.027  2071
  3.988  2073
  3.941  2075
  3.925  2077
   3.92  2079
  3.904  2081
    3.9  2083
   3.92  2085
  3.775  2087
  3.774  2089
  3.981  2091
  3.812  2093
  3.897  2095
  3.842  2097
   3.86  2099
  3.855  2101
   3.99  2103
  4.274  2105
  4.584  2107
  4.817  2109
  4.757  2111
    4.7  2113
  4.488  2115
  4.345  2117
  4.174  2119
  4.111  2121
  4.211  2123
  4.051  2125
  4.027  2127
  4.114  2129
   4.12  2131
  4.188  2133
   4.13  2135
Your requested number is 2087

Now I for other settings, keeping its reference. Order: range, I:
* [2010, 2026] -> 2011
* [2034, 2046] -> 2045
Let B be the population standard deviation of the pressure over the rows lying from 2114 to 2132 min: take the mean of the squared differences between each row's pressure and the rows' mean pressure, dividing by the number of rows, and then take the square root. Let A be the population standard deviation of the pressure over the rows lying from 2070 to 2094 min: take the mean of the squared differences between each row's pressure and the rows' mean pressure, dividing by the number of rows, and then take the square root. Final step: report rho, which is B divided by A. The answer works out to 1.8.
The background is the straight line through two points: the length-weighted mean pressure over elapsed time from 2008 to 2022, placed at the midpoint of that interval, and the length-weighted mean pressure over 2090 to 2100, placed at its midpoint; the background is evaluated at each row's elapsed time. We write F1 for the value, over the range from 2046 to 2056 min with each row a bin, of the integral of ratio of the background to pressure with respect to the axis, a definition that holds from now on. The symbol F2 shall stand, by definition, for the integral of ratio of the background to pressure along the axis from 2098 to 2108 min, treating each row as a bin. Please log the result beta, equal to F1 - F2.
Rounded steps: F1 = 10.7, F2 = 9.2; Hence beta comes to 1.5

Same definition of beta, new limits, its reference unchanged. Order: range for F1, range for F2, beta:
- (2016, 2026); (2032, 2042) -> -0.3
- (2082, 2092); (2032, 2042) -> 0.5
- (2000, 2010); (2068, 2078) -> 0.5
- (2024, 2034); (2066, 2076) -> -1.1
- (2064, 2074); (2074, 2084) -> 0.0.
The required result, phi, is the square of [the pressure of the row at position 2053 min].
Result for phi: 17.0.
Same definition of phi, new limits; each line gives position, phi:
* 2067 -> 15.7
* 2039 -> 21.3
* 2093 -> 14.5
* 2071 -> 16.2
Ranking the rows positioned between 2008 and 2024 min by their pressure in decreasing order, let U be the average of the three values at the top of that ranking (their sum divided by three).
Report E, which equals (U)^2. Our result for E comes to 26.1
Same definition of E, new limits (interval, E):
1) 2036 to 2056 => 21.1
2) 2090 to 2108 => 18.3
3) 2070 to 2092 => 16.0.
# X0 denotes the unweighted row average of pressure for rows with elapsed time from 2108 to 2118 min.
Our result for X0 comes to 4.62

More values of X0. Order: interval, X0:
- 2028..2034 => 4.93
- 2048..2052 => 4.07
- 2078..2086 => 3.91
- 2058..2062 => 4.16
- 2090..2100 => 3.88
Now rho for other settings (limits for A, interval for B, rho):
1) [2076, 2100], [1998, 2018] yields 2.1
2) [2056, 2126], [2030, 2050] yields 1.1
